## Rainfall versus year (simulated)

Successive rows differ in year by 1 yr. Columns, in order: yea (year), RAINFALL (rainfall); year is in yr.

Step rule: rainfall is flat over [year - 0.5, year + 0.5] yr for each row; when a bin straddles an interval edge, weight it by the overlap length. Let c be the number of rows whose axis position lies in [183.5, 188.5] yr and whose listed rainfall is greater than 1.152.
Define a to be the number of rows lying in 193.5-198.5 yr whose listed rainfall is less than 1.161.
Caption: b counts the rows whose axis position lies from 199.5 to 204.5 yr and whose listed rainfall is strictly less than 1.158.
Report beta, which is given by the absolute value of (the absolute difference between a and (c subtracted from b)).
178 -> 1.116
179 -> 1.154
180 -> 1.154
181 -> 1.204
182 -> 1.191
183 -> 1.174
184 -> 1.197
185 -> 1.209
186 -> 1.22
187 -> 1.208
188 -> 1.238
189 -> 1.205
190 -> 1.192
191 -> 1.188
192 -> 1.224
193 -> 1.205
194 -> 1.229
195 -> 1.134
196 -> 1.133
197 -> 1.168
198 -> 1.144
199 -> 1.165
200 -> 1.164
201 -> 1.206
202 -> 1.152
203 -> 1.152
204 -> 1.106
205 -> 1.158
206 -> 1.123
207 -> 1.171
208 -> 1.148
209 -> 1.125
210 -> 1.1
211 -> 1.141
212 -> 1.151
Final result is 5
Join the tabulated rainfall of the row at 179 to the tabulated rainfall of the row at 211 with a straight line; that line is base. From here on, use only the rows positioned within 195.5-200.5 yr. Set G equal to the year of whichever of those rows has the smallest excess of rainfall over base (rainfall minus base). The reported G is 196 yr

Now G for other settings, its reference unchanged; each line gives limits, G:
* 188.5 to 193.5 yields 191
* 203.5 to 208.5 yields 204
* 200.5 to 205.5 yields 204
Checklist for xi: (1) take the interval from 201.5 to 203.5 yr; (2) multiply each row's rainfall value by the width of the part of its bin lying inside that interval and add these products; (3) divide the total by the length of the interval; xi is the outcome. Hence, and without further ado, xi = 1.15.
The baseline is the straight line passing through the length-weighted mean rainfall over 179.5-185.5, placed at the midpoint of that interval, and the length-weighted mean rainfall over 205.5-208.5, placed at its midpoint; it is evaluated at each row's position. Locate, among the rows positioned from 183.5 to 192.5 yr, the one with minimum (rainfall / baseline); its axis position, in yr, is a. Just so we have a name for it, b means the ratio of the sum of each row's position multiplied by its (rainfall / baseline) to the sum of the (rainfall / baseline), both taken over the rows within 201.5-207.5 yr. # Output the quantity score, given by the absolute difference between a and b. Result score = 20.5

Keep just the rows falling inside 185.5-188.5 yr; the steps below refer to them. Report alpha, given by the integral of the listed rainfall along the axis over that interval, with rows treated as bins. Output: 3.67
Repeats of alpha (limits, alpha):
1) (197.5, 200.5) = 3.47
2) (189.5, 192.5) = 3.60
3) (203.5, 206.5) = 3.39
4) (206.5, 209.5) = 3.44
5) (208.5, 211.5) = 3.37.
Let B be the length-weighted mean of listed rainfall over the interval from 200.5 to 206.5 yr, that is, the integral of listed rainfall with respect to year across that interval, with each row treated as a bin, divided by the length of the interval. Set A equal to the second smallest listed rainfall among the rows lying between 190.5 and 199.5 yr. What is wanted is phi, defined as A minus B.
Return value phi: -0.02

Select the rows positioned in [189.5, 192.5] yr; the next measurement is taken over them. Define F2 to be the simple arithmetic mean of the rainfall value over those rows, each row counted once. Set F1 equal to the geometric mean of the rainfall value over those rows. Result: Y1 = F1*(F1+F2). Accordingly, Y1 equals 2.89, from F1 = 1.201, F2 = 1.20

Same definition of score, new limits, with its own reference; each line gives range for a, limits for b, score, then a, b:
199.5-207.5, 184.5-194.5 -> 14.5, 204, 189.5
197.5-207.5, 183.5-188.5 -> 18.0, 204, 186.0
